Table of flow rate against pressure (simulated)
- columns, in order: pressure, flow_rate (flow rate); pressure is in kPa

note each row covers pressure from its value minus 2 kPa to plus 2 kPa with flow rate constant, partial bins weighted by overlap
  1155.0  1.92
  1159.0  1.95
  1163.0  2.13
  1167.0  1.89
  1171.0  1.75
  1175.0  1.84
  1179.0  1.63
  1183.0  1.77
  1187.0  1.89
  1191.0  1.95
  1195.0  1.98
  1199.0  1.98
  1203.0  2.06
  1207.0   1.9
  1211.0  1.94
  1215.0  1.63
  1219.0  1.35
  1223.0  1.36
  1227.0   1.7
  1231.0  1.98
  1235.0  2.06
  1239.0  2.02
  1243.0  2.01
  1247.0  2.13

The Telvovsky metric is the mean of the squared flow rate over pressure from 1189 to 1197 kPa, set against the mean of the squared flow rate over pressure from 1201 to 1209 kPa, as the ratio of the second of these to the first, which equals 1.02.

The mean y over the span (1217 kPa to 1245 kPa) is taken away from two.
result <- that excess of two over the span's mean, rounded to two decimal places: 0.22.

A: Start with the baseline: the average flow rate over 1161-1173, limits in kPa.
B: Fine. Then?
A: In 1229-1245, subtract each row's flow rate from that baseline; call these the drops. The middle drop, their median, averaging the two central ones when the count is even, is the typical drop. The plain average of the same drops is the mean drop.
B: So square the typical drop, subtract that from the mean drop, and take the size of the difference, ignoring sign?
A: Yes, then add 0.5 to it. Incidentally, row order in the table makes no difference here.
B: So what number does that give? 0.60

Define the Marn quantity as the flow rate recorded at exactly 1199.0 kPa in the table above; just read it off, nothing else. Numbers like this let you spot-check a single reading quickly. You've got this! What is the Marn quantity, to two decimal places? 1.98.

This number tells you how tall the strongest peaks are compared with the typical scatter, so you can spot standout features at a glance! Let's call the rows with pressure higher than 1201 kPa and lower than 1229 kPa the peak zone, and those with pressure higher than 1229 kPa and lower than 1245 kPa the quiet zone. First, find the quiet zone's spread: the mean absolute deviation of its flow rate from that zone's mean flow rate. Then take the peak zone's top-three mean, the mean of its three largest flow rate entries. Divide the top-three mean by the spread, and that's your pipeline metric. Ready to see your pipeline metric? 87.4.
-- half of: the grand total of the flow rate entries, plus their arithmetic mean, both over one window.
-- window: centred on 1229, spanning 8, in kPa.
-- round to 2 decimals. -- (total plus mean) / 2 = 2.76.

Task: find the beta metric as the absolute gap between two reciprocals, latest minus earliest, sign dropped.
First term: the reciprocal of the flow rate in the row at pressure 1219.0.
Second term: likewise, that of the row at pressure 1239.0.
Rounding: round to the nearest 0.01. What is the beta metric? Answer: 0.25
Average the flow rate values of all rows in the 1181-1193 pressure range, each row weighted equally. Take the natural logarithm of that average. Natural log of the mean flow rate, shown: 0.63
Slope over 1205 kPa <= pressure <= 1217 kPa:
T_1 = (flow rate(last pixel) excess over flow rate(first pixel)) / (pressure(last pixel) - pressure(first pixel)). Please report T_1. -0.03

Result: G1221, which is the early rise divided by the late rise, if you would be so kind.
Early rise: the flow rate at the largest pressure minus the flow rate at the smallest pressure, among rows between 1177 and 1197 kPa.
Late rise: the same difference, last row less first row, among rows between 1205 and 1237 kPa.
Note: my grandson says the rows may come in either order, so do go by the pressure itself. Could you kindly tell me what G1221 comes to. 2.2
